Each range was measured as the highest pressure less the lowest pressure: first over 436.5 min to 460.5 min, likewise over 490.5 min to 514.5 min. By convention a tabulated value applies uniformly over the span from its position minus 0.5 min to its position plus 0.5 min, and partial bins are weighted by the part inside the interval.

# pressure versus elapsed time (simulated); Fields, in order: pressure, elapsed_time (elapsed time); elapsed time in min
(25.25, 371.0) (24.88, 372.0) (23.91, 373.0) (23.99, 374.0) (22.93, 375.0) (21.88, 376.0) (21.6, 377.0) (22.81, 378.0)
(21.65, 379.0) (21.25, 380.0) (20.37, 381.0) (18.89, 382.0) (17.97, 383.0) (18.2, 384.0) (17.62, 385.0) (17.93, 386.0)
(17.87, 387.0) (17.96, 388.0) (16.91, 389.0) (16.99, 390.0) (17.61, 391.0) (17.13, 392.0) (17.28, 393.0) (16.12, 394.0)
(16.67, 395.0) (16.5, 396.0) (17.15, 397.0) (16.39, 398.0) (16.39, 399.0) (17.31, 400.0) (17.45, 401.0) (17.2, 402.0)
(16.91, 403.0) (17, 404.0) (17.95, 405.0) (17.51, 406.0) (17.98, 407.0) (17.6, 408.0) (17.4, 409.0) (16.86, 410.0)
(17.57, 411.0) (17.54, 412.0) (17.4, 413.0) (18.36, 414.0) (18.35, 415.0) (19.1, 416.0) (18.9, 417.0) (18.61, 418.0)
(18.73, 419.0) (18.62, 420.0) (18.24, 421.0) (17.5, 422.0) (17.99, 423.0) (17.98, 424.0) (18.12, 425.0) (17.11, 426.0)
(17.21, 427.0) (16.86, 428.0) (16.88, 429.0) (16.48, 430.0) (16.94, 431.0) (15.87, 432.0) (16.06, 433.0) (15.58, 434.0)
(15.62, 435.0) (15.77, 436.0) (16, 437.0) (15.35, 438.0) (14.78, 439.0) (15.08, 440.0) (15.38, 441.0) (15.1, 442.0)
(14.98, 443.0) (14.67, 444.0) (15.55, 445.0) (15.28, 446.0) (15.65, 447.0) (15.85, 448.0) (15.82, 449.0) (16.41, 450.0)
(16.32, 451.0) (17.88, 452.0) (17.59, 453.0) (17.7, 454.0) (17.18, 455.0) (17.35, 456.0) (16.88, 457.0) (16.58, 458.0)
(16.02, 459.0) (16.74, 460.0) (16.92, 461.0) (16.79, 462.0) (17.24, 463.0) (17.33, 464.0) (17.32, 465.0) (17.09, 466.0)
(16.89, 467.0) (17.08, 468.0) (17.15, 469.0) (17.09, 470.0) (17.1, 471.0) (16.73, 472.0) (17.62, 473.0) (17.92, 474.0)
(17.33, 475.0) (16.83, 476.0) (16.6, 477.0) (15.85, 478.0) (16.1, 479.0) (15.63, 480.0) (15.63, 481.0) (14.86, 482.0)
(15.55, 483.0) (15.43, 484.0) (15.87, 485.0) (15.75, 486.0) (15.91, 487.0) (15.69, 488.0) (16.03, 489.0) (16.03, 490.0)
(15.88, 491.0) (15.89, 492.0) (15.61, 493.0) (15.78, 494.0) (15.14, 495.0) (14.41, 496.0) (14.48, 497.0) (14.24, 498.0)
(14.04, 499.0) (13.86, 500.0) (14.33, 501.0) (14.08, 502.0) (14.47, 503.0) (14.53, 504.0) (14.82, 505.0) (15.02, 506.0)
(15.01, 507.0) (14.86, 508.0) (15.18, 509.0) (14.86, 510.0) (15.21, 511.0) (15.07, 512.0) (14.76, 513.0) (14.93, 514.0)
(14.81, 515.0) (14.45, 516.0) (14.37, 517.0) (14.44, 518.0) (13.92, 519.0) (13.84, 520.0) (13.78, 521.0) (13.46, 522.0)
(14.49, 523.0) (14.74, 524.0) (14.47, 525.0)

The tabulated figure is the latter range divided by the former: 0.63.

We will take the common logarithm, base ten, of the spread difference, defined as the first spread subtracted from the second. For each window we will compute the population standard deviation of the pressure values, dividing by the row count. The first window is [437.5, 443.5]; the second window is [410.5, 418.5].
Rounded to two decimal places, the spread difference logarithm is -0.39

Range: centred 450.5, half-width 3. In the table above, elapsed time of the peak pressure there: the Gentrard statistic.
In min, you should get 452.0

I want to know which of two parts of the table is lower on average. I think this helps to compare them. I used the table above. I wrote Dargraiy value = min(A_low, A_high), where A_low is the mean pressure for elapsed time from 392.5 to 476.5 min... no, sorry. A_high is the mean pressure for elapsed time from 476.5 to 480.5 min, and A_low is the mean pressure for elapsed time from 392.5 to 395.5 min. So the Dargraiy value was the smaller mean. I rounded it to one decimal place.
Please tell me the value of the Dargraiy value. 16.0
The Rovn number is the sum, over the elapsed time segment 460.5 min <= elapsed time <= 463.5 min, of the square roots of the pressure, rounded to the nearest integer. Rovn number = 12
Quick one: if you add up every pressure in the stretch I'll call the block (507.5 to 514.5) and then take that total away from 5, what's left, -100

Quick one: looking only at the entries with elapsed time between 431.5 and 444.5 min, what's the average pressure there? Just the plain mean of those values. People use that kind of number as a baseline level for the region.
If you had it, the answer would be 15.4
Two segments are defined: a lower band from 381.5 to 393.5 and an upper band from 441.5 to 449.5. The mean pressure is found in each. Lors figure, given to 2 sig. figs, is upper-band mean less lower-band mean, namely -2.3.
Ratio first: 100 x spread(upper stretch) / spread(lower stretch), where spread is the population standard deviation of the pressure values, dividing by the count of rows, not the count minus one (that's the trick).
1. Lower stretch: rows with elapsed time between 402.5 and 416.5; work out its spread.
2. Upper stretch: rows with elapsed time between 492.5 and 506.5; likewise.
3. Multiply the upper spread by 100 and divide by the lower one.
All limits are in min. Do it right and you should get 93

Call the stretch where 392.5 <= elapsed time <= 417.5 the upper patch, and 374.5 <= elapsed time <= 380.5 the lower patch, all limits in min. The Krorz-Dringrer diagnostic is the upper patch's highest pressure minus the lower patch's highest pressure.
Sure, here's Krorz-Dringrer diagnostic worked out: -3.8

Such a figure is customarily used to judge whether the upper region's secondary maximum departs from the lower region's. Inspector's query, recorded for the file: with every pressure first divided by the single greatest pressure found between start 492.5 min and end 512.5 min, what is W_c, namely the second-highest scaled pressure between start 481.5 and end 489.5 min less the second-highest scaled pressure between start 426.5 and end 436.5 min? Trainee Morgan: -0.07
